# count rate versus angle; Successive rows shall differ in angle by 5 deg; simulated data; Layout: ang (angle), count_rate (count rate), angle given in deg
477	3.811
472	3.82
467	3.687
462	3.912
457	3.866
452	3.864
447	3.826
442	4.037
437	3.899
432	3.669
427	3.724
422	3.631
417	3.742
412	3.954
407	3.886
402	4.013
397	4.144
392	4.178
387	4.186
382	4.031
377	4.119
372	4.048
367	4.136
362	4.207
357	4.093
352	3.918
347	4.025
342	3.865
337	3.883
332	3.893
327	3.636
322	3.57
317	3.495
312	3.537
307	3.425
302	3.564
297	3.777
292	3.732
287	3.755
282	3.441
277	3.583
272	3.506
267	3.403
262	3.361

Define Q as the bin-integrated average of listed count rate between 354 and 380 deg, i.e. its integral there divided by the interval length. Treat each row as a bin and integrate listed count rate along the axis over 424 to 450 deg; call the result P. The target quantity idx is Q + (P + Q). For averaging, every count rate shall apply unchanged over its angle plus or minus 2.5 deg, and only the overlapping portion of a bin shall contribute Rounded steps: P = 100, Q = 4.1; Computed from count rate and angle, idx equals 108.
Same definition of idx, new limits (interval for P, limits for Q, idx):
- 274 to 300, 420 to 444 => 103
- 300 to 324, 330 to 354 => 92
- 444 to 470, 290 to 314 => 107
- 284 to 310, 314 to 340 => 102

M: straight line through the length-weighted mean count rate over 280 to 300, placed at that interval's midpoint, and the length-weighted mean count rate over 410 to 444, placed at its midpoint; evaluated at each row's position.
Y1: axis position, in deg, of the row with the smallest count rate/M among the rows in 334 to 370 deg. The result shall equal 342 deg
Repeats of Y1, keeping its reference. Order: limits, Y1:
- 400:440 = 422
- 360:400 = 382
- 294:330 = 307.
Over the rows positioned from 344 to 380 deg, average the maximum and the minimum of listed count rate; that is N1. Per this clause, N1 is 4.1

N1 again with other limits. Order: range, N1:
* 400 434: 3.8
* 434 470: 3.9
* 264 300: 3.6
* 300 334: 3.7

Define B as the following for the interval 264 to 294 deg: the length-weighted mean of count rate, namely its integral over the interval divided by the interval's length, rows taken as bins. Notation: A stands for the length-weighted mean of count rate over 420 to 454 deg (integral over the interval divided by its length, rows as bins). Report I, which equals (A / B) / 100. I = 0.0107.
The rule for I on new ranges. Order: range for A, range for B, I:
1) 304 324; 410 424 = 0.0093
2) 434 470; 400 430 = 0.0101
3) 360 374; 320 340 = 0.0110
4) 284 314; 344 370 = 0.0089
